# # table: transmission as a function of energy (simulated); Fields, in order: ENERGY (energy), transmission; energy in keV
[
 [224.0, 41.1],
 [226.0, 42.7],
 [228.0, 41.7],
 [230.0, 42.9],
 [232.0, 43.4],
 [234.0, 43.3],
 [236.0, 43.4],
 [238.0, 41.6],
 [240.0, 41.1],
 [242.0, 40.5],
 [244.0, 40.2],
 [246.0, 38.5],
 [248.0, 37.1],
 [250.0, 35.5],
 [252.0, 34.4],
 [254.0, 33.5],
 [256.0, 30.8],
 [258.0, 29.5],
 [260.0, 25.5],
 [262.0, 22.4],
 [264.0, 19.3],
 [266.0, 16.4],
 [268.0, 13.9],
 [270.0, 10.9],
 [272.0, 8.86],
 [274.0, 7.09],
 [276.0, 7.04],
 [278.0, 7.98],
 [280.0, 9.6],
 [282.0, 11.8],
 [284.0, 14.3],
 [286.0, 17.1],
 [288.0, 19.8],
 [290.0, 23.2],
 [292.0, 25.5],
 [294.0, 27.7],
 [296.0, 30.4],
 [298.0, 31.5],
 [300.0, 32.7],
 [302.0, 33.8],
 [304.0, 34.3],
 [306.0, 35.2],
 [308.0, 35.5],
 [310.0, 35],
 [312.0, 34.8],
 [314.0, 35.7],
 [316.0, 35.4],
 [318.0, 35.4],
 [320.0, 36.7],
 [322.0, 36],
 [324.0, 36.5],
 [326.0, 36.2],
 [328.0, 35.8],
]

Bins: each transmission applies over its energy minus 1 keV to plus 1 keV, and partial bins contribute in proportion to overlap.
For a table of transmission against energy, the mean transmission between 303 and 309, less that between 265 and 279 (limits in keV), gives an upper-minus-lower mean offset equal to 25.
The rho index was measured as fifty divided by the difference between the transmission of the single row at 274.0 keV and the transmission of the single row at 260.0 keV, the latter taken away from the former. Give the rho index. -2.7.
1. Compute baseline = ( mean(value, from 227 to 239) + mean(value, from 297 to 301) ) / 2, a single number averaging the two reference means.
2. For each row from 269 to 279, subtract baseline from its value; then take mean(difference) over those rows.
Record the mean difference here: -29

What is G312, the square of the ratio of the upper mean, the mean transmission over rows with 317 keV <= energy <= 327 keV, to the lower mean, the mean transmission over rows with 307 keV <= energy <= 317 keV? 1.1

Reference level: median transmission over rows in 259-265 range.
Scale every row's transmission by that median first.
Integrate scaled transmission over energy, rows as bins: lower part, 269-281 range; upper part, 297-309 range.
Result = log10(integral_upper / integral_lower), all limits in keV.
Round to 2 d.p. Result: 0.60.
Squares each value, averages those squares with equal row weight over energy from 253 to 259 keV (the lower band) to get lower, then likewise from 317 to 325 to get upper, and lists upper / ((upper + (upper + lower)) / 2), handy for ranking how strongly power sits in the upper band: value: 0.73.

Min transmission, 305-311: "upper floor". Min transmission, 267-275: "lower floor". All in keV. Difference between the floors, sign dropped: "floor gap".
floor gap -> 27.9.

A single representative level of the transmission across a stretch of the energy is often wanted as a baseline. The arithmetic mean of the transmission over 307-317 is 35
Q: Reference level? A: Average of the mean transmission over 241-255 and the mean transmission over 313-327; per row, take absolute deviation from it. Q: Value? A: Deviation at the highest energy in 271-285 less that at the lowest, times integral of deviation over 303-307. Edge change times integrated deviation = -39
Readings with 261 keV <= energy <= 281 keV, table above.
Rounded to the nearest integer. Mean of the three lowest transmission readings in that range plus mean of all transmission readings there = 20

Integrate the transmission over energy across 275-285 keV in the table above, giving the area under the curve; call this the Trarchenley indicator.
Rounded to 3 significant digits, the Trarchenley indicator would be 101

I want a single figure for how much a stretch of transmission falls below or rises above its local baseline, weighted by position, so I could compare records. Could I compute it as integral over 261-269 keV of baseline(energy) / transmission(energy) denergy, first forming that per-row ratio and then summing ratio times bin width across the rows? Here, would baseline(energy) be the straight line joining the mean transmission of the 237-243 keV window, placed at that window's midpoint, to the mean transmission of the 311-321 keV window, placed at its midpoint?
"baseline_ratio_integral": 18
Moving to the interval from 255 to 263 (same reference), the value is 12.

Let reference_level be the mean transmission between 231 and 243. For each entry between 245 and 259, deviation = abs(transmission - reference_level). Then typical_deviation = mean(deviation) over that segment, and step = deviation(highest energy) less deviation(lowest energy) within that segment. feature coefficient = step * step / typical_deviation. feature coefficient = 10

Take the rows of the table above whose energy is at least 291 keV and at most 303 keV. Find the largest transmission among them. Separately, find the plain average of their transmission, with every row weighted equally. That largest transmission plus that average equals 64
